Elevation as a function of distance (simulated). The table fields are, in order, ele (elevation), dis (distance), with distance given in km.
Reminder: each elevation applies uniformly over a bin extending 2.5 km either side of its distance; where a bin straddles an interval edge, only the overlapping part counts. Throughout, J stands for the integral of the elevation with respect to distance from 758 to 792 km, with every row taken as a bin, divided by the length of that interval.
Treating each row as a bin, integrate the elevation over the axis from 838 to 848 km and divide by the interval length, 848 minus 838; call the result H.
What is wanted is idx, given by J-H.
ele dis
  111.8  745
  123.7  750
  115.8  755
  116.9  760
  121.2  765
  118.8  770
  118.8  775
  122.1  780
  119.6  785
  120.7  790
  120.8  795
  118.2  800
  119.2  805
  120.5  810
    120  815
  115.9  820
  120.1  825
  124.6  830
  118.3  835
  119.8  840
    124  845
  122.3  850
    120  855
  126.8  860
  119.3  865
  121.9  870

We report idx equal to -2.3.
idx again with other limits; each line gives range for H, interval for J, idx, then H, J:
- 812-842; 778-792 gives 1.0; 120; 121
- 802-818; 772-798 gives 0.6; 120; 120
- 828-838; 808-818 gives -1.2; 121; 120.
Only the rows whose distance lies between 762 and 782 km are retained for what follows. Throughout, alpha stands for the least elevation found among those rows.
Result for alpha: 118.8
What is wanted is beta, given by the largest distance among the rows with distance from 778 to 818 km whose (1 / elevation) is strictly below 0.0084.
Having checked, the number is 815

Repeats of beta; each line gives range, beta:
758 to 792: 790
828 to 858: 855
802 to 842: 840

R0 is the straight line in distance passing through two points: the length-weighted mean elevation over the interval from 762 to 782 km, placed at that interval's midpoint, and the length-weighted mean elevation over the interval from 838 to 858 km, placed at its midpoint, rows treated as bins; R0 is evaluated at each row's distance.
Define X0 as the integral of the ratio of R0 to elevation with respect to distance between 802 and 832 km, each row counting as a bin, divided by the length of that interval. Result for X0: 1.01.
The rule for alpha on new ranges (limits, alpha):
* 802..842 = 115.9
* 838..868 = 119.3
